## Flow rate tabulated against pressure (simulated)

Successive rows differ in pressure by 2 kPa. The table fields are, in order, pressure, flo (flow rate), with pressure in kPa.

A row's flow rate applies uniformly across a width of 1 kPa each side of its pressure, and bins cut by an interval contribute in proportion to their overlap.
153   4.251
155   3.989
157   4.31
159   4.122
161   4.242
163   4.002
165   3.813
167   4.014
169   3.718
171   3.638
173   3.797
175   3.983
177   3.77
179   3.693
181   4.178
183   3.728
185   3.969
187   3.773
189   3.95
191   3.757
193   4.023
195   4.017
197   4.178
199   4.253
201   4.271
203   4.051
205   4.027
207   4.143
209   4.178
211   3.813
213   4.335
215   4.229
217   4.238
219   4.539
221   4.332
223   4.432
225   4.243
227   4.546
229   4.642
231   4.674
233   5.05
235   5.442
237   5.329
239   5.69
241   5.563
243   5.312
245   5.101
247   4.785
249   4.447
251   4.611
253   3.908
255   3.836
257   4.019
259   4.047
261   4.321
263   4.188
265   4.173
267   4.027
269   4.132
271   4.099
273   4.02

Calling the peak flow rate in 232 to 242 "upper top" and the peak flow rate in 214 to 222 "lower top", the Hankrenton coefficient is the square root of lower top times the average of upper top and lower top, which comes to 4.82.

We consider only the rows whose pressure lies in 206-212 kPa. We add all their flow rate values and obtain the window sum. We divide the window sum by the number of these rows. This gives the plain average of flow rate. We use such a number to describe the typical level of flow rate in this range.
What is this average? 4.04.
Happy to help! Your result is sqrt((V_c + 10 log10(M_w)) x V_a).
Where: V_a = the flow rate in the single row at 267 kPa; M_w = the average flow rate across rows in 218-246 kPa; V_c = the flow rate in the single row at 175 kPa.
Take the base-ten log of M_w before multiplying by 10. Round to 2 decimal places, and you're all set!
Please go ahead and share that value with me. 6.63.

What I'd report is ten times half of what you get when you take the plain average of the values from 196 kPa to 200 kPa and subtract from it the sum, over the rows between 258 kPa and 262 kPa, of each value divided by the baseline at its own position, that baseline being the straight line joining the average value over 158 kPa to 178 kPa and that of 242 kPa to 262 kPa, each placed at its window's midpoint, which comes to 11.8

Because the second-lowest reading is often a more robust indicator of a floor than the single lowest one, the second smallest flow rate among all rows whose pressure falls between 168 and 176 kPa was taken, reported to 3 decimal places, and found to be 3.718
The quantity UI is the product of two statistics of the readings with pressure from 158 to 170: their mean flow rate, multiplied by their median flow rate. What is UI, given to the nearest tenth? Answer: 16.0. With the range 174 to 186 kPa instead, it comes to 15.0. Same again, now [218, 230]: 20.0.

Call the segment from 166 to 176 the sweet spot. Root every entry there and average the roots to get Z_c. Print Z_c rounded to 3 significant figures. 1.96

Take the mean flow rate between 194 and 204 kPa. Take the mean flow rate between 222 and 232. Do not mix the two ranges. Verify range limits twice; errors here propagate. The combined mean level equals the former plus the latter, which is 8.7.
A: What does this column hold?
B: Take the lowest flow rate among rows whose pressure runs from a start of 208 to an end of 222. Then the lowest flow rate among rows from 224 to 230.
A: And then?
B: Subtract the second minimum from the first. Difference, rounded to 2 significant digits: -0.43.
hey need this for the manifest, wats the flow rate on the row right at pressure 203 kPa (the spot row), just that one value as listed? 4.051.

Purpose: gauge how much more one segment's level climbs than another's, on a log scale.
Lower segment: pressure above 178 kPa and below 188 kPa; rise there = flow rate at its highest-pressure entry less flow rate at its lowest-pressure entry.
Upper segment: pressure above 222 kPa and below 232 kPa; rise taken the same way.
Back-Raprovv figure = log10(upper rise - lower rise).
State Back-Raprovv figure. -0.79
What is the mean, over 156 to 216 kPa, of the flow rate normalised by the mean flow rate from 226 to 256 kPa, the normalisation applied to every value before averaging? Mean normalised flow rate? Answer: 0.82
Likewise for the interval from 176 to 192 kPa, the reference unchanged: 0.79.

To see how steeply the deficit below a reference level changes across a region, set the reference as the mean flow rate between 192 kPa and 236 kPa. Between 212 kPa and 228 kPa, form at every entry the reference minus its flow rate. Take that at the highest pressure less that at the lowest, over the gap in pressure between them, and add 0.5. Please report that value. 0.48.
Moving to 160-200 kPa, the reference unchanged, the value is 0.50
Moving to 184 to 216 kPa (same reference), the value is 0.49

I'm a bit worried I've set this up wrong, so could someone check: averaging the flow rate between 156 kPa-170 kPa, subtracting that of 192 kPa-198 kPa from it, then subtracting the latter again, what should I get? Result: -4.11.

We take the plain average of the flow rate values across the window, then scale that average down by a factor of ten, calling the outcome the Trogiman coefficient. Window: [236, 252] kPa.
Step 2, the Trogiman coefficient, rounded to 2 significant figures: 0.51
